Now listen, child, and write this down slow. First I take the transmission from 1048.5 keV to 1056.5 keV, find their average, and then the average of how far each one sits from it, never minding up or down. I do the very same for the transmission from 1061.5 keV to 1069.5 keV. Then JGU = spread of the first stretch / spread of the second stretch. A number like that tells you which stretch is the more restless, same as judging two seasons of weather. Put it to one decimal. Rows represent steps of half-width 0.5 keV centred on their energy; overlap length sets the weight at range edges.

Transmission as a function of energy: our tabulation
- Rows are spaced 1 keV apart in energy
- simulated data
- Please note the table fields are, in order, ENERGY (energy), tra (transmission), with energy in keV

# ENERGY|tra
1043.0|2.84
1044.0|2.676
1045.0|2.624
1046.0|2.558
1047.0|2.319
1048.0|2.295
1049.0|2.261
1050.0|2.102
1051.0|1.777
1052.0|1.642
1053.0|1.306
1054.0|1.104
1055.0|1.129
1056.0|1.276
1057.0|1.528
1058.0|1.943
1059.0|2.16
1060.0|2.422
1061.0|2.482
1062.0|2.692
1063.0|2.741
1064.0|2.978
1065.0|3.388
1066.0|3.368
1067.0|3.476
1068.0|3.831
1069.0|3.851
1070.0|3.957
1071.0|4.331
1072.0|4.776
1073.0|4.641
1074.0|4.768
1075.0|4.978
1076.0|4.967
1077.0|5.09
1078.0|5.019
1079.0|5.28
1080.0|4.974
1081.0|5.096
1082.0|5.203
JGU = 1.0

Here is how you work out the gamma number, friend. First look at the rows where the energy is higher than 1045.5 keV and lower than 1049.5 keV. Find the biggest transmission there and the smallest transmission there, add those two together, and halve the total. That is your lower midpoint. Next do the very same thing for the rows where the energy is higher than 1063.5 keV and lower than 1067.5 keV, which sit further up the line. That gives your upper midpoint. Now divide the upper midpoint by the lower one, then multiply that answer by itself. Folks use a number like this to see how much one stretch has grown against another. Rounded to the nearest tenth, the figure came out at 1.8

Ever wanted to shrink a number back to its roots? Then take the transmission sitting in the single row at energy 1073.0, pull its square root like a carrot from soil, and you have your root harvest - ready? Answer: 2.2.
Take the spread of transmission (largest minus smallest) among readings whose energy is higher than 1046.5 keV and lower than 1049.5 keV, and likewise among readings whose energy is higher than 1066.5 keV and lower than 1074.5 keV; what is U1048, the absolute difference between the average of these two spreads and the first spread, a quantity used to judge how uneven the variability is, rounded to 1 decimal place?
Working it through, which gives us 0.6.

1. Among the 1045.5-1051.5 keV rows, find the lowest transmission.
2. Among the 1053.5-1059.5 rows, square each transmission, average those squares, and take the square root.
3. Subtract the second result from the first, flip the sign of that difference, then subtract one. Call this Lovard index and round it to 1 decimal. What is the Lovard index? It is -1.2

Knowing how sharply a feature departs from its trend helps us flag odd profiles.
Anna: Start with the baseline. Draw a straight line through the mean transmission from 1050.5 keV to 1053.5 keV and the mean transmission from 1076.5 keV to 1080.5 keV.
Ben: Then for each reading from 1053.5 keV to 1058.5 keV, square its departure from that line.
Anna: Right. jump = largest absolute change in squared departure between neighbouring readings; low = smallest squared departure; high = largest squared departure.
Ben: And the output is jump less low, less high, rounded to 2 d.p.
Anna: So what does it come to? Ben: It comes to -0.57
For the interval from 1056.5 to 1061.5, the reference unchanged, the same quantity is -0.23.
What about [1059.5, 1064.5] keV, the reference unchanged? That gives -0.07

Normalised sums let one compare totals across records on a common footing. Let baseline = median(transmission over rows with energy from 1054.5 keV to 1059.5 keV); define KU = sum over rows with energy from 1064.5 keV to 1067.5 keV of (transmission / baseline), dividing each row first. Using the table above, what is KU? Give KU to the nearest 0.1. 6.7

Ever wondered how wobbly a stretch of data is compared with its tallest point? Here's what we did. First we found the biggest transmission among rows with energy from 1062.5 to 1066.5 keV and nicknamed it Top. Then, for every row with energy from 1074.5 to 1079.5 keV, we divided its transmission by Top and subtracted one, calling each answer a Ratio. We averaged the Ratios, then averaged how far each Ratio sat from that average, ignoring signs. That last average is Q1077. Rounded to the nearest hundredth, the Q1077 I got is 0.03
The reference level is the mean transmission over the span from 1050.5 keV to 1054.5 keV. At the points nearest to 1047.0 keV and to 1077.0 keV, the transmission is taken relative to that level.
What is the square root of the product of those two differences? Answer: 1.8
